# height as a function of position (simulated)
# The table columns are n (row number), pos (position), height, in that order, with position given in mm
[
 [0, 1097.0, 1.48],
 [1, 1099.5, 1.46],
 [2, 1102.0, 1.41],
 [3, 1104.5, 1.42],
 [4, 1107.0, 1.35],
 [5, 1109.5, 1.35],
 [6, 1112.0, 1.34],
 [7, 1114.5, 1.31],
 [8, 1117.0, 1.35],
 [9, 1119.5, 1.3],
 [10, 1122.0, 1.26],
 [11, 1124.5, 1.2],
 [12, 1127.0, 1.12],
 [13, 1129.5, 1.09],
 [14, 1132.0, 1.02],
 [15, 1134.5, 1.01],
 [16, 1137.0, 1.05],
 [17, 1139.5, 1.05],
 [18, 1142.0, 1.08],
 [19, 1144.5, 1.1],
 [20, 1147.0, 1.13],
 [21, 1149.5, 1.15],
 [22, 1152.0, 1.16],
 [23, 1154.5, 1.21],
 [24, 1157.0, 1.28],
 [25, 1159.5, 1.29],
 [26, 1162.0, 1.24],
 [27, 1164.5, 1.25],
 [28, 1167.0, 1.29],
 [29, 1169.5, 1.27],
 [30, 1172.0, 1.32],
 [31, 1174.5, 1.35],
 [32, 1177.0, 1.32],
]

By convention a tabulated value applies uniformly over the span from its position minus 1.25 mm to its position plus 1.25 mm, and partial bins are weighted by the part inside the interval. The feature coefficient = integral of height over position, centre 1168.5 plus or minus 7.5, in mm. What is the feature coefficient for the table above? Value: 19.3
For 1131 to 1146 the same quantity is 15.8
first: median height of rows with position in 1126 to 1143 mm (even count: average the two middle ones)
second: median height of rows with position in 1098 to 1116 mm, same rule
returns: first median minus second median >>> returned -0.30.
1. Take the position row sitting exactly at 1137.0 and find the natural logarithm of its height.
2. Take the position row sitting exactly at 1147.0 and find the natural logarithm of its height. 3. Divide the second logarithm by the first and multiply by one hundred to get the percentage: 250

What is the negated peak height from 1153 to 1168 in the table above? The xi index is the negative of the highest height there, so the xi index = -1.29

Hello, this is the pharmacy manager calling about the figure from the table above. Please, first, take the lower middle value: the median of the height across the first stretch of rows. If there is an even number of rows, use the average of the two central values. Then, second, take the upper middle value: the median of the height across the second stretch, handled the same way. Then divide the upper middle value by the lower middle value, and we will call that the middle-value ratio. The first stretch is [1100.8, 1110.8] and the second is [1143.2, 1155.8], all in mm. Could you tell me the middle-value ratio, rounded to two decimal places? 0.83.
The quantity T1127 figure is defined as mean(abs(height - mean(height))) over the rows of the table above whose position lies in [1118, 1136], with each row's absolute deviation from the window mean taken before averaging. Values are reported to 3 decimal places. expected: 0.095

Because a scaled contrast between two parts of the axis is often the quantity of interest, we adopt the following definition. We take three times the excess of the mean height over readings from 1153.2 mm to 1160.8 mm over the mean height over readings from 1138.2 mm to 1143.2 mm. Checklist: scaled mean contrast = 0.6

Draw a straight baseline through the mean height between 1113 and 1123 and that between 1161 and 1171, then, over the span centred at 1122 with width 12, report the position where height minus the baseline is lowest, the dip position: 1127.0 mm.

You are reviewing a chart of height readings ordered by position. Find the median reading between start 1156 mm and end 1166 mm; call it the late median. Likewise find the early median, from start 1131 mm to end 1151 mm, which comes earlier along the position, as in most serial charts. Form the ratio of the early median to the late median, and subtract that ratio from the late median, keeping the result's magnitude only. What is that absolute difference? 0.42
